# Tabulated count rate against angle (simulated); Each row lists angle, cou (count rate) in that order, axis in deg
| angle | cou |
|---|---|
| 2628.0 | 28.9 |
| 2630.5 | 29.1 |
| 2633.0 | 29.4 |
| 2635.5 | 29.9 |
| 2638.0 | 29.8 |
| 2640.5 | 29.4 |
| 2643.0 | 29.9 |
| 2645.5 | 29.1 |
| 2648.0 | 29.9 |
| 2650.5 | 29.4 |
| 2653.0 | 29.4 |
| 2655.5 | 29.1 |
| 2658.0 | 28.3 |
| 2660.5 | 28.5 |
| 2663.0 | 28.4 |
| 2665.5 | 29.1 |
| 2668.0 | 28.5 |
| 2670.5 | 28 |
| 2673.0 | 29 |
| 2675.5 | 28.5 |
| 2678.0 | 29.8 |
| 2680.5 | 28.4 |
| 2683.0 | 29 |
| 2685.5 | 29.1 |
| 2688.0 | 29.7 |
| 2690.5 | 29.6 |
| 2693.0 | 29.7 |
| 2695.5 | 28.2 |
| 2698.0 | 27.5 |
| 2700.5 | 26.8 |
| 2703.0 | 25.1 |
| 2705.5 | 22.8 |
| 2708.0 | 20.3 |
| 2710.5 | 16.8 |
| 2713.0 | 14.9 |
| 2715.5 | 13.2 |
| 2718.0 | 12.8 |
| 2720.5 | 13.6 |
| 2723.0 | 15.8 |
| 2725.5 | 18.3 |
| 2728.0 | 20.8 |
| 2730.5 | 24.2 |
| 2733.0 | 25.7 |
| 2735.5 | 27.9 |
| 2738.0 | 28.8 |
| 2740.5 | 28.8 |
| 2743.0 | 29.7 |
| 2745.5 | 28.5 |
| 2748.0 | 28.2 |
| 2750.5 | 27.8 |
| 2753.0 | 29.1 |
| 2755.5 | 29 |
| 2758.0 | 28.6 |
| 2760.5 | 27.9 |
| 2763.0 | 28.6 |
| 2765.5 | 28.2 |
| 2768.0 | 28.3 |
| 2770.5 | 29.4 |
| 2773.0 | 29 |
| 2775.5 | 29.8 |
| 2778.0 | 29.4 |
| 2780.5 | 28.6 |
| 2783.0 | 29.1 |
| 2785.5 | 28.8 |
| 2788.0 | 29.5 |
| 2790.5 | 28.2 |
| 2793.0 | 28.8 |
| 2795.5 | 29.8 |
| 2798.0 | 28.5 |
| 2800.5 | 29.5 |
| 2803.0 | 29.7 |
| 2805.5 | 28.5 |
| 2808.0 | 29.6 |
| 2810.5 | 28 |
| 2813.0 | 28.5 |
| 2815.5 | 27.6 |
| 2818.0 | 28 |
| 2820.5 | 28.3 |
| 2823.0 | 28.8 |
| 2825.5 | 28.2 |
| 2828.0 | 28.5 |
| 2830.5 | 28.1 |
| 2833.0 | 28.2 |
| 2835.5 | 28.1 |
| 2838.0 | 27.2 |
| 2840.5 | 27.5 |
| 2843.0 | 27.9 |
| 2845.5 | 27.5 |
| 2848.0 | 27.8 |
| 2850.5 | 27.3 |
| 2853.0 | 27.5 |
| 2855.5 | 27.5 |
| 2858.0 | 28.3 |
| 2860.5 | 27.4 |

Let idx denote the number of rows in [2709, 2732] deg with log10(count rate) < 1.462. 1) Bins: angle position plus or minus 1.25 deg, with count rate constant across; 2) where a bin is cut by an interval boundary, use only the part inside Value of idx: 9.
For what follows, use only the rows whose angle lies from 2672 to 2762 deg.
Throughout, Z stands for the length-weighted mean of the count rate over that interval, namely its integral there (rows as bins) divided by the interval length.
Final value 25.1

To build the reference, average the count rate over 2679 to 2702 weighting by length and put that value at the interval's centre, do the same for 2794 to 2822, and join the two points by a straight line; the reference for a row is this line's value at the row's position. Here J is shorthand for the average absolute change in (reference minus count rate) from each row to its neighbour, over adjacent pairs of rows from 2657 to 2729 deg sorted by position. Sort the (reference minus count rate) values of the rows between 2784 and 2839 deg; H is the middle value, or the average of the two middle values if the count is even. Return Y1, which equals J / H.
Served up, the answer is 4.9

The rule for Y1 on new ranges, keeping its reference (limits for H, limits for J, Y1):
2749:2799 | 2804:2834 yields -7.1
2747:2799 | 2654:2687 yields -7.9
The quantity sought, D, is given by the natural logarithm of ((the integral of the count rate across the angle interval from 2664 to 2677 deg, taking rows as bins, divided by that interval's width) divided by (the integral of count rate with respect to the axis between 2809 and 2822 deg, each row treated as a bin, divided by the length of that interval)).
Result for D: 0.02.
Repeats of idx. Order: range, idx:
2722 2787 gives 18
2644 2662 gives 2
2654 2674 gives 5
